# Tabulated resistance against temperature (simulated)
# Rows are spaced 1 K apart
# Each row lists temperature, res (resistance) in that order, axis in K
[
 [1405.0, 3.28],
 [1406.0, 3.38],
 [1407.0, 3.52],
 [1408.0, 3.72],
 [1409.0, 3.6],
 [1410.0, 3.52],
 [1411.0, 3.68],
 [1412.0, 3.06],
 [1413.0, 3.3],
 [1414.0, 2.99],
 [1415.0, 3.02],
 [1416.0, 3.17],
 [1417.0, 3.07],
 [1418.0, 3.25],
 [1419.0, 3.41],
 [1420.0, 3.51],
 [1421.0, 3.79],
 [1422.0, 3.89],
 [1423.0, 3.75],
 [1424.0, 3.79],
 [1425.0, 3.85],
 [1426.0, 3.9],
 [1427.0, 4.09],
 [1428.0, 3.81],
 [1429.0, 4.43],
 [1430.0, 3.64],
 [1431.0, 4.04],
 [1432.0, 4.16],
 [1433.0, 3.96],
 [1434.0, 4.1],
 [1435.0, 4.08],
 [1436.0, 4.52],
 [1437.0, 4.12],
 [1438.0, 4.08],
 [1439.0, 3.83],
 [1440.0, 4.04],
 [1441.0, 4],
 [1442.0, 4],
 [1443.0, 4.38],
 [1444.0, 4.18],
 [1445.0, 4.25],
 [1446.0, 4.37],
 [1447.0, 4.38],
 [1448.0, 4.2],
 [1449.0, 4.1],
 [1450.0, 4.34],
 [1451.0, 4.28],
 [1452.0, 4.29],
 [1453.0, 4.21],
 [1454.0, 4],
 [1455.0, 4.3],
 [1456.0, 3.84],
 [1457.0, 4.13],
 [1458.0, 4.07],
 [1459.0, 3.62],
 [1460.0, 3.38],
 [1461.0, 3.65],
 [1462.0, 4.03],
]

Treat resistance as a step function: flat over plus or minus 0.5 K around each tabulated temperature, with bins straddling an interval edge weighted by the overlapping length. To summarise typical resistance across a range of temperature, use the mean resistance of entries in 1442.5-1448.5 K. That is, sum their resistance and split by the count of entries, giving 4.3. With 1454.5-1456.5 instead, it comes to 4.1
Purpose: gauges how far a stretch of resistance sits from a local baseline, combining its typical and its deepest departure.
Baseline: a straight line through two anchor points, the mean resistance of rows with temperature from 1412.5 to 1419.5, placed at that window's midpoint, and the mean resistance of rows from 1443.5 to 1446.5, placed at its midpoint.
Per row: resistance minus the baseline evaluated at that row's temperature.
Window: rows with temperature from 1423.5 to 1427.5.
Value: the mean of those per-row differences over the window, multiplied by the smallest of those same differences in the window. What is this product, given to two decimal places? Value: 0.12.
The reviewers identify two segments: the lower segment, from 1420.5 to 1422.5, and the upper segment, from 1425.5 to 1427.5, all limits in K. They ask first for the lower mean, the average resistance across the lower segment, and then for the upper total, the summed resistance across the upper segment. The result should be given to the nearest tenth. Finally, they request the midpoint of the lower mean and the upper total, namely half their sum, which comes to 5.9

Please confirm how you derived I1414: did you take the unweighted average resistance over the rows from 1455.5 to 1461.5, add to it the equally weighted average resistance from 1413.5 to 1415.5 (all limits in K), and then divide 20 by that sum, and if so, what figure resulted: 2.95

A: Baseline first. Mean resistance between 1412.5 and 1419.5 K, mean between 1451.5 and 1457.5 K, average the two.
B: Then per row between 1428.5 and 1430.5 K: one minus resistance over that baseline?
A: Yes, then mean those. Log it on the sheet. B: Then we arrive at -0.105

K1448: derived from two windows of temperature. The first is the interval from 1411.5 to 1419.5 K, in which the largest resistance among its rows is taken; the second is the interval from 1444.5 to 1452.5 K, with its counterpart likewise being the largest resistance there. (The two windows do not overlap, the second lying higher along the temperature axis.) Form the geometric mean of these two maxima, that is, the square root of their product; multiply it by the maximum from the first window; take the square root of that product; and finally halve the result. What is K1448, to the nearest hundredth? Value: 1.82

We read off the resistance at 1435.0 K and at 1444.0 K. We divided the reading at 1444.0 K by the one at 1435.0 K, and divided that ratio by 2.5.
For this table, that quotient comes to 0.410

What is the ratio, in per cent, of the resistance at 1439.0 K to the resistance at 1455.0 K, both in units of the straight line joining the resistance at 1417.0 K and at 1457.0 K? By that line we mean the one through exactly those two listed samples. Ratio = 99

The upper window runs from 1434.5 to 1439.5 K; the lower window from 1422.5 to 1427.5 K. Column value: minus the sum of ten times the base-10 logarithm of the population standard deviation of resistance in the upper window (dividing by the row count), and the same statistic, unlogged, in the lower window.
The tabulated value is 6.4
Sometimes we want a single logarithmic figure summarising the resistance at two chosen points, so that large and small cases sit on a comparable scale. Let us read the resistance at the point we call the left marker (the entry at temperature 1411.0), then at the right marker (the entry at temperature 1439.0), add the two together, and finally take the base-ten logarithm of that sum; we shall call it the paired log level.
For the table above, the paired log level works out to 0.876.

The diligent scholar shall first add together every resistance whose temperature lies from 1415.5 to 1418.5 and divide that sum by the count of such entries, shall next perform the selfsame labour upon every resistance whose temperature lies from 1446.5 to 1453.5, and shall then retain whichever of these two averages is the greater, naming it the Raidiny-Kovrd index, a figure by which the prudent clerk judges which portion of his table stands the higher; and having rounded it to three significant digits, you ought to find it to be 4.26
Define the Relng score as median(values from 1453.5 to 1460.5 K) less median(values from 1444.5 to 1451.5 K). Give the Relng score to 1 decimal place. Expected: -0.3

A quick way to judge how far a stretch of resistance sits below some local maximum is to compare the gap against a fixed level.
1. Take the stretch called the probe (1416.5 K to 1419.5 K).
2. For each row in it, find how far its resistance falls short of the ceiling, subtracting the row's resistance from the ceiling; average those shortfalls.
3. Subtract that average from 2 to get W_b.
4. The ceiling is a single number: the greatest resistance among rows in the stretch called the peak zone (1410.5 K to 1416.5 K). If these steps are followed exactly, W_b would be 1.6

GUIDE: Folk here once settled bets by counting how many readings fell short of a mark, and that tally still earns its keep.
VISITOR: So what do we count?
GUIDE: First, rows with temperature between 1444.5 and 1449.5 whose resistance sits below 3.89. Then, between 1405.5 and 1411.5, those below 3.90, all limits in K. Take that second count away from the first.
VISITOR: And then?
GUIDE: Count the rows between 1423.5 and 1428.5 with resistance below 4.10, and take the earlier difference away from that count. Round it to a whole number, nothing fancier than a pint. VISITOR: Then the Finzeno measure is 11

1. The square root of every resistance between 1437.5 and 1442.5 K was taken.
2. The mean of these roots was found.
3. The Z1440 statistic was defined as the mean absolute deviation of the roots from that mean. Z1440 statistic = 0.0161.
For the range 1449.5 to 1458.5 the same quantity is 0.0333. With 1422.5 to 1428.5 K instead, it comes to 0.0219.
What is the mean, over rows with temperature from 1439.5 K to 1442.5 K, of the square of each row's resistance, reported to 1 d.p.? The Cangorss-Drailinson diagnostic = 16.1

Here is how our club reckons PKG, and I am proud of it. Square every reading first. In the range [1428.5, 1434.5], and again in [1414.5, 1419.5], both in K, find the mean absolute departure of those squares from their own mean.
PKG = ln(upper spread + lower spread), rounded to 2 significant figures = 0.77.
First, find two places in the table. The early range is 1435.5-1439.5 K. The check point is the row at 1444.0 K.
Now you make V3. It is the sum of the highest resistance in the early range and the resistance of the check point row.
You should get 8.7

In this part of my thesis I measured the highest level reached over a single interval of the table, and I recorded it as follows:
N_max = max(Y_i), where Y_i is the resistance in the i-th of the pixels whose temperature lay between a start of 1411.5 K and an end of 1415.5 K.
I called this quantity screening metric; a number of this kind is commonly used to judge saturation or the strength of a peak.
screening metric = 3.3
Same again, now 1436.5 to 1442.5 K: 4.12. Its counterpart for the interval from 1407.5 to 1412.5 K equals 3.72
